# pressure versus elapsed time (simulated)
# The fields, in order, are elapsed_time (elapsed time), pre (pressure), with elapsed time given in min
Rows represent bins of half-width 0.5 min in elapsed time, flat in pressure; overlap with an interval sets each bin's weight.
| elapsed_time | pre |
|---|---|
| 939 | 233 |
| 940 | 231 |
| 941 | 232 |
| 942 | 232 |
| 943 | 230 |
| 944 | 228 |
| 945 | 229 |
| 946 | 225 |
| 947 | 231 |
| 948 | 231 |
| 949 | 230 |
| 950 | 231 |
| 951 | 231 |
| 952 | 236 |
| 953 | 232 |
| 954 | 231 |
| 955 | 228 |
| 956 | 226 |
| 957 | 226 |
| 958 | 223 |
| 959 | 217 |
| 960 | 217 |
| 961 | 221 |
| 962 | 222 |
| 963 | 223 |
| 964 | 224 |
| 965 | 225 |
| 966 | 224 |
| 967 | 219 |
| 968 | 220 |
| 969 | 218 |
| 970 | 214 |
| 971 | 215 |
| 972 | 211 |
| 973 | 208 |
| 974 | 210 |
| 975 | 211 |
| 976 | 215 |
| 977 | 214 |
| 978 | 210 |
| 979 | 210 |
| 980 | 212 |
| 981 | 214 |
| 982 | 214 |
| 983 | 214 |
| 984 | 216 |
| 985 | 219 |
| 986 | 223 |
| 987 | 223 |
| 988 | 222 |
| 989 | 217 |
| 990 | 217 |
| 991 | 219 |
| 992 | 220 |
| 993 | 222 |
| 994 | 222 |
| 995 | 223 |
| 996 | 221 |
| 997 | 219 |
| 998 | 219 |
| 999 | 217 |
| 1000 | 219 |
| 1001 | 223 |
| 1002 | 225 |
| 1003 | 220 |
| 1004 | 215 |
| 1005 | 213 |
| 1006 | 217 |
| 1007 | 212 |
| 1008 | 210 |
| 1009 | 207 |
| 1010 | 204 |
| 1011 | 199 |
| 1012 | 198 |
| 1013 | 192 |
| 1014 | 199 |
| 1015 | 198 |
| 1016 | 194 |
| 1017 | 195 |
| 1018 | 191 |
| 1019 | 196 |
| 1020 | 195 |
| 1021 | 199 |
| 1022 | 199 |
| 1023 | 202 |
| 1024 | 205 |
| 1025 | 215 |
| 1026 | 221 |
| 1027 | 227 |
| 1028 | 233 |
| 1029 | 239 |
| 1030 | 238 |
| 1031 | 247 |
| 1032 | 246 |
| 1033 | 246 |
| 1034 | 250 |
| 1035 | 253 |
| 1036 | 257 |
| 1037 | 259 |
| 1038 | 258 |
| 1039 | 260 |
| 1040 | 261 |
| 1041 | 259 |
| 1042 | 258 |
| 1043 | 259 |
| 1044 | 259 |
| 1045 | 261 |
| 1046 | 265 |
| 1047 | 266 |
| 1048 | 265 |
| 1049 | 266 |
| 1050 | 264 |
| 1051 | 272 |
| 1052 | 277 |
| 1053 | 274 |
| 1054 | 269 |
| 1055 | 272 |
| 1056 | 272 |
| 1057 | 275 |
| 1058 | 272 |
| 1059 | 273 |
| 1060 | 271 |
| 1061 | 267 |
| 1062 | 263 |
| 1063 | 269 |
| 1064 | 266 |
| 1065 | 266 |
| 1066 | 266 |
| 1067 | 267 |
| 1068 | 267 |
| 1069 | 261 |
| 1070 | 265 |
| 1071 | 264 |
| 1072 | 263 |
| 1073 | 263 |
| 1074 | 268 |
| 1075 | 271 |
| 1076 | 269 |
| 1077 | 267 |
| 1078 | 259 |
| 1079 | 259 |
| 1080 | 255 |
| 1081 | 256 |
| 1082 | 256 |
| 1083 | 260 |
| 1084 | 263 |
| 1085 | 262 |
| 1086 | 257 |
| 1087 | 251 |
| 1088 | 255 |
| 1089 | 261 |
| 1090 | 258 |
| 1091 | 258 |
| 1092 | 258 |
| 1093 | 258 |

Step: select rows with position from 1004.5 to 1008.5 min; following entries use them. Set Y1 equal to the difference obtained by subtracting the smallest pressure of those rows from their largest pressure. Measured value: 7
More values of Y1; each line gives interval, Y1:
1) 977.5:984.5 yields 6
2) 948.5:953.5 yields 6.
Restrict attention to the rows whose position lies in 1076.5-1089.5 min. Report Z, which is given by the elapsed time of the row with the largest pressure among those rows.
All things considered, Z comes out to 1077 min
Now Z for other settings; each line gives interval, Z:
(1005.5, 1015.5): 1006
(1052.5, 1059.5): 1057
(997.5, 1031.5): 1031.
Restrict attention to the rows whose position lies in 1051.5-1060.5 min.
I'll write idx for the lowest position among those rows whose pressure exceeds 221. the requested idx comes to 1052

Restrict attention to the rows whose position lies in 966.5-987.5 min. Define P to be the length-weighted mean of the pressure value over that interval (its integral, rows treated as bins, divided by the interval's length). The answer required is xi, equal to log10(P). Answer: 2.33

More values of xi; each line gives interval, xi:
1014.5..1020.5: 2.29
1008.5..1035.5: 2.33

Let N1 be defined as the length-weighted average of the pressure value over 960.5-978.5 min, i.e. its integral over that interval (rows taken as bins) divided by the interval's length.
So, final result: 217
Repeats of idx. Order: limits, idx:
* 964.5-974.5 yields 965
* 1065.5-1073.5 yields 1066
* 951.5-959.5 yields 952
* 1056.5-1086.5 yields 1057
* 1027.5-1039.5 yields 1028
